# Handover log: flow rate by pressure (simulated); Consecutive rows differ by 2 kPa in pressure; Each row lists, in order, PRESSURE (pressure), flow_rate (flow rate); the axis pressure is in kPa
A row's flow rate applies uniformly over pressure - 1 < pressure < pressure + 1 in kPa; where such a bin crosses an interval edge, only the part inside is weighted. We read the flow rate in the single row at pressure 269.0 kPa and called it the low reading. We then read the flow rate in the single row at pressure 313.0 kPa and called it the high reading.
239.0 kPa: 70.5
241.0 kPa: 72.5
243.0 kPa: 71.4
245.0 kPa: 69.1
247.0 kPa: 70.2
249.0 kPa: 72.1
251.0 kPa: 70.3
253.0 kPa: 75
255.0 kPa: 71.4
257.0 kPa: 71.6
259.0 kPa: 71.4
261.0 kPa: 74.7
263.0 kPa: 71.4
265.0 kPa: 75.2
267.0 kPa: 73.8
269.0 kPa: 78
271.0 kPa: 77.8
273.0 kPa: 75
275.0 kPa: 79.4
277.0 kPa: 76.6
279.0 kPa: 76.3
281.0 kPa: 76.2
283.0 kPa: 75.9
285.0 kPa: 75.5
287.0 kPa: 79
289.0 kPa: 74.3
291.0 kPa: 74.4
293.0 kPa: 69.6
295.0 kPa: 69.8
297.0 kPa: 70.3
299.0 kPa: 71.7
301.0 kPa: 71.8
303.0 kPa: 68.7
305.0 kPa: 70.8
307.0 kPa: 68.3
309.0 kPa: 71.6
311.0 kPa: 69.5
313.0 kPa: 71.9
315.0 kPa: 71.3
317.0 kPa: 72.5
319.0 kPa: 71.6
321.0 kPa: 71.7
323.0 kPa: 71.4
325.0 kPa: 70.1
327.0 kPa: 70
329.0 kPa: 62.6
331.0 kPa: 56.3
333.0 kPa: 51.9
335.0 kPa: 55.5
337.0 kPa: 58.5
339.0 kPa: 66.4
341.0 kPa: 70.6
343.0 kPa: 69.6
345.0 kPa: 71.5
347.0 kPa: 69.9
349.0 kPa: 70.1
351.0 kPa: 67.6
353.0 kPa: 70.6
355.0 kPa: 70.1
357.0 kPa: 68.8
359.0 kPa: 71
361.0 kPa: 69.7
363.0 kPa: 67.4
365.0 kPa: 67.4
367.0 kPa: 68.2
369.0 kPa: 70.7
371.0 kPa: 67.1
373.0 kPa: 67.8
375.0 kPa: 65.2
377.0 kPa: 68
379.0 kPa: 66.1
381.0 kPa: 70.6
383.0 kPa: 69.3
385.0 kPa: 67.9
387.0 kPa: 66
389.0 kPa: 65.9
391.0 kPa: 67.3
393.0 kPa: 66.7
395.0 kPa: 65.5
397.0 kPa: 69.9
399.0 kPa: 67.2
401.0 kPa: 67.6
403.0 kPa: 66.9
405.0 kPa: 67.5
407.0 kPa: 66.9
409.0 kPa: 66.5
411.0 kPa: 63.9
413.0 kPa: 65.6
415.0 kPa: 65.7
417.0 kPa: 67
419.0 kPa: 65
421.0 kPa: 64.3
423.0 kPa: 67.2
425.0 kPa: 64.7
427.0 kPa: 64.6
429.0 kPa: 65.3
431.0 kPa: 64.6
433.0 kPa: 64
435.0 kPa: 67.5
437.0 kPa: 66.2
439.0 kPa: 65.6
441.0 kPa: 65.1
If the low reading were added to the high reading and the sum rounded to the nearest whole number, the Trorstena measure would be 150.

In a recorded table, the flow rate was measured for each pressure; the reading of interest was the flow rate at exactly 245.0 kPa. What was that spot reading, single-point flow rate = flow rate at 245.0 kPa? 69.1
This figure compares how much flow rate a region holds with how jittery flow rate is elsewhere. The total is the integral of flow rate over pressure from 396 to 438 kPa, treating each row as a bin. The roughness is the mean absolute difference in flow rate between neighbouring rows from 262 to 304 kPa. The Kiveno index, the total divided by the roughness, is 1420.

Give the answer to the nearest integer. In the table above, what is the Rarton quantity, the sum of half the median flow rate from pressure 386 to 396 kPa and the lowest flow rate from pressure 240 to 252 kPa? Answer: 102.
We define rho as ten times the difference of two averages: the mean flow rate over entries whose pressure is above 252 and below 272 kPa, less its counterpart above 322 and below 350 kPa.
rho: 87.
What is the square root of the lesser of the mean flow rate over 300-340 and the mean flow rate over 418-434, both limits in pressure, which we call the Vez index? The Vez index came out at 8.06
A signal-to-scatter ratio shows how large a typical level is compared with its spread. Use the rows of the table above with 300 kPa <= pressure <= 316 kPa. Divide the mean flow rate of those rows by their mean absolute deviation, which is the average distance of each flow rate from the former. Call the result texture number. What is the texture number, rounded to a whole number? 57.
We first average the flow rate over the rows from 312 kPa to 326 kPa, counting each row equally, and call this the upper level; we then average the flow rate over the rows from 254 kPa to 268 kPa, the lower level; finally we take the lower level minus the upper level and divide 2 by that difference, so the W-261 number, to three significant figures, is 1.56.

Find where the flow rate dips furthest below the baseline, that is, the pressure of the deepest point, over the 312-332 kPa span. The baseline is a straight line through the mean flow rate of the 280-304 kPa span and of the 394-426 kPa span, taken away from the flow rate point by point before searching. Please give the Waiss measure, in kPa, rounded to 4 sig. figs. 331.0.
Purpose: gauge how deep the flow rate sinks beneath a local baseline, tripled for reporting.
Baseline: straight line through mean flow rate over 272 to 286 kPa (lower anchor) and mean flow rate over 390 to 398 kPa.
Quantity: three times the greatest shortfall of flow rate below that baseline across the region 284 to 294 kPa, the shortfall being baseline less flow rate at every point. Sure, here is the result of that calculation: 17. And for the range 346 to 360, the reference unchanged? 9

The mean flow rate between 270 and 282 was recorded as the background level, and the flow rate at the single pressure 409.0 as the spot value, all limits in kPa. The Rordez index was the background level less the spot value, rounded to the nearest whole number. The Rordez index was 10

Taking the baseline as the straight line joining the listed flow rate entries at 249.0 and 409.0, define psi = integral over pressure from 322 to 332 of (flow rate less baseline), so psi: -33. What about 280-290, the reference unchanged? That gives 53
